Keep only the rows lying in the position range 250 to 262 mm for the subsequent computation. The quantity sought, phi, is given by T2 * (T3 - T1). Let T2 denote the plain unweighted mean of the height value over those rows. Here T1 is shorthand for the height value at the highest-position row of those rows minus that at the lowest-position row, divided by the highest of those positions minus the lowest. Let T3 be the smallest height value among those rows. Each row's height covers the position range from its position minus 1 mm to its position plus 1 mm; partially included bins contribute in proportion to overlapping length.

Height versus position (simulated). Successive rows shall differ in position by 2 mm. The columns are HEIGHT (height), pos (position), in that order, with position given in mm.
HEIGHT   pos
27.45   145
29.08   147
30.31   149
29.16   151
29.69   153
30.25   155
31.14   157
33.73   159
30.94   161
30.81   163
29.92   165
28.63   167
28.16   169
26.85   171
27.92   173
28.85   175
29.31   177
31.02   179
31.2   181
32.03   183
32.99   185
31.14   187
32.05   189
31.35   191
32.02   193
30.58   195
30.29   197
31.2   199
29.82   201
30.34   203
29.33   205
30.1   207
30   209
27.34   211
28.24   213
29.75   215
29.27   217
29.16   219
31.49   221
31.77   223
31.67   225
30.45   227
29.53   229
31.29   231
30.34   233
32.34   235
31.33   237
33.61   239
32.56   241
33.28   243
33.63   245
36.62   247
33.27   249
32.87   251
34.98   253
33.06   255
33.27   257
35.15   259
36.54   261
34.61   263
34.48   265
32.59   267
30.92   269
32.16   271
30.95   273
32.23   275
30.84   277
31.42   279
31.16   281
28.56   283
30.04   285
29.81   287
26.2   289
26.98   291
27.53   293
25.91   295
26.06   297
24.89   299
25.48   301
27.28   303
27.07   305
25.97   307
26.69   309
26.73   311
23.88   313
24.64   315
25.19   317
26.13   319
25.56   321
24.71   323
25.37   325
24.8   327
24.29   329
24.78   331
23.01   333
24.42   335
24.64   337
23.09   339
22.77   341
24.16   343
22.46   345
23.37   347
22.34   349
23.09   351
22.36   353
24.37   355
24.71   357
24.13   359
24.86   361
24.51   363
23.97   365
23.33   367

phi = 1115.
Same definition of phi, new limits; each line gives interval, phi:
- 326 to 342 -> 549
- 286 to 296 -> 720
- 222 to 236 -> 916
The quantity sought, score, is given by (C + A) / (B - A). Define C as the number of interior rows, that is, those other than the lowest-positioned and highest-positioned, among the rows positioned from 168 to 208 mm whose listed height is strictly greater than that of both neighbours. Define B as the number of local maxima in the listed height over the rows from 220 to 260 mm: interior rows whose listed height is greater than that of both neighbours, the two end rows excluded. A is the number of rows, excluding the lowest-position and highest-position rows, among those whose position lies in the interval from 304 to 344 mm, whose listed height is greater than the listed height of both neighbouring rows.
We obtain 10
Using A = 5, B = 6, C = 5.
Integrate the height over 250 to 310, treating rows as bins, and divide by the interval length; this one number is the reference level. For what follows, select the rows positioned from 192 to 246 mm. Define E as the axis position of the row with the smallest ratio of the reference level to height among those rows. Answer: 245 mm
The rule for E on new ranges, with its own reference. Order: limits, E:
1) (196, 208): 199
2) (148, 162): 159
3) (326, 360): 327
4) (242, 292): 247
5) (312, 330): 319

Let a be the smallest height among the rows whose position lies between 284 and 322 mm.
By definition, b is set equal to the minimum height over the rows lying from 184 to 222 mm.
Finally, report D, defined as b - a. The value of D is 3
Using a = 23.88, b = 27.34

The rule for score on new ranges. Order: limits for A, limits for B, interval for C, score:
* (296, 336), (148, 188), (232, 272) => -3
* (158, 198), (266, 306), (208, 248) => 2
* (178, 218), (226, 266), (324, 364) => -14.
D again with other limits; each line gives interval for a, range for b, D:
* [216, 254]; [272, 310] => -4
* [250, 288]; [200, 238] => -1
